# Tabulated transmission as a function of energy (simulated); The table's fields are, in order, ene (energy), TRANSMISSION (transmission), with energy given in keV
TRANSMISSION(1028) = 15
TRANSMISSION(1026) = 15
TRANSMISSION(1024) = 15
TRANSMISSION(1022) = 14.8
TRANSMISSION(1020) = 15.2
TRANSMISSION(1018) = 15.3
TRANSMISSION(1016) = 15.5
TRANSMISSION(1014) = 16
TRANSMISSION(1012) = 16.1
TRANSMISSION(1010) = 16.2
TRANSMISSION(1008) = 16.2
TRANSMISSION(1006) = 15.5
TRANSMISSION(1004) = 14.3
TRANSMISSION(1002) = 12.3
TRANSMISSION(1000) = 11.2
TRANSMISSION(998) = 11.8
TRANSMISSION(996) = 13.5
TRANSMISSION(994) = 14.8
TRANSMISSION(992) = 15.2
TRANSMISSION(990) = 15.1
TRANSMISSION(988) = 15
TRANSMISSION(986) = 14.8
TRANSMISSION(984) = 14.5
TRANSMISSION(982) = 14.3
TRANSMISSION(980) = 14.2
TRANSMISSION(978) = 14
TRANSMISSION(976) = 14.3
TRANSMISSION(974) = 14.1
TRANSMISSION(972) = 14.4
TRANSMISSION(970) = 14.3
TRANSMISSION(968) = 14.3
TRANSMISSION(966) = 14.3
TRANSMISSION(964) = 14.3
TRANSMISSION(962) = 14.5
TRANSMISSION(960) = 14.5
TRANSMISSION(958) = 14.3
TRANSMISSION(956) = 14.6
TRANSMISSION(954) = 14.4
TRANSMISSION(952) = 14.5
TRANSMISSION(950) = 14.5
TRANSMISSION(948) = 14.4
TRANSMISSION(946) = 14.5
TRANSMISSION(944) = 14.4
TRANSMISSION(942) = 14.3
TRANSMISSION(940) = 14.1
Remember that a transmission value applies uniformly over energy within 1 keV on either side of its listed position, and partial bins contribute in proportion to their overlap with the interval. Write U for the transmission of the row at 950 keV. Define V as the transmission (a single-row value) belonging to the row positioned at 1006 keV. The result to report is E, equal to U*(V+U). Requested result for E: 435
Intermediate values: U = 14.5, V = 15.5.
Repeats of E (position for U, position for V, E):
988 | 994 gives 447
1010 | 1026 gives 505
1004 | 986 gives 416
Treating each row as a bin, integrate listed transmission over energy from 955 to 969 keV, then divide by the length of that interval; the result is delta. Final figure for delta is 14.4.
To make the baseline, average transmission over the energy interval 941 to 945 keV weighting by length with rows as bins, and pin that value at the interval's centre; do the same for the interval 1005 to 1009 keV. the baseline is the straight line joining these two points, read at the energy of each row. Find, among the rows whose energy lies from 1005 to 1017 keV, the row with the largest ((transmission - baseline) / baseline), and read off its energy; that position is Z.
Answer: 1008 keV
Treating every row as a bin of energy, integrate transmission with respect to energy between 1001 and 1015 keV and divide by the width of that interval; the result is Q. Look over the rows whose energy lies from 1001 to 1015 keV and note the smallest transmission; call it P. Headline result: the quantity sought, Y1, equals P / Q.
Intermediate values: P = 12.3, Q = 15.23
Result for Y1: 0.808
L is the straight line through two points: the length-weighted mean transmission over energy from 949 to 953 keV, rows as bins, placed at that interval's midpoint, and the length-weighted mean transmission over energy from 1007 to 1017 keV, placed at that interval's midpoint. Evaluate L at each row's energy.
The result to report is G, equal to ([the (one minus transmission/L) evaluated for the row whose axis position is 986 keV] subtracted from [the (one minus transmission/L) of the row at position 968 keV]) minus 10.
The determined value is -10.0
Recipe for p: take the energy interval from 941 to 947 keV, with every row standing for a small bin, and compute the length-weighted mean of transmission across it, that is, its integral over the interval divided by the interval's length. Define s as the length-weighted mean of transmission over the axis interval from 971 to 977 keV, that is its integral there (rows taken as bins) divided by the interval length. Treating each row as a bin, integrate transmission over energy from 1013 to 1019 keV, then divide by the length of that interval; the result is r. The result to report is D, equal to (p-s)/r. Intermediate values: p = 14.4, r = 15.6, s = 14.3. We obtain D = 0.01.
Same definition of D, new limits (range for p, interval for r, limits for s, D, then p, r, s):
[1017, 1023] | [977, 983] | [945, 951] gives 0.04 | 15.1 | 14.2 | 14.5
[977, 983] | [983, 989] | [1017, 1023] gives -0.06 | 14.2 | 14.8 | 15.1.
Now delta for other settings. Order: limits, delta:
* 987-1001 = 13.8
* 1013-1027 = 15.3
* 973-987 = 14.3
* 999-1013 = 14.5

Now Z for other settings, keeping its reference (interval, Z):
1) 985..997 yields 992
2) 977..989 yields 988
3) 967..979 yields 972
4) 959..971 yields 960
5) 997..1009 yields 1008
